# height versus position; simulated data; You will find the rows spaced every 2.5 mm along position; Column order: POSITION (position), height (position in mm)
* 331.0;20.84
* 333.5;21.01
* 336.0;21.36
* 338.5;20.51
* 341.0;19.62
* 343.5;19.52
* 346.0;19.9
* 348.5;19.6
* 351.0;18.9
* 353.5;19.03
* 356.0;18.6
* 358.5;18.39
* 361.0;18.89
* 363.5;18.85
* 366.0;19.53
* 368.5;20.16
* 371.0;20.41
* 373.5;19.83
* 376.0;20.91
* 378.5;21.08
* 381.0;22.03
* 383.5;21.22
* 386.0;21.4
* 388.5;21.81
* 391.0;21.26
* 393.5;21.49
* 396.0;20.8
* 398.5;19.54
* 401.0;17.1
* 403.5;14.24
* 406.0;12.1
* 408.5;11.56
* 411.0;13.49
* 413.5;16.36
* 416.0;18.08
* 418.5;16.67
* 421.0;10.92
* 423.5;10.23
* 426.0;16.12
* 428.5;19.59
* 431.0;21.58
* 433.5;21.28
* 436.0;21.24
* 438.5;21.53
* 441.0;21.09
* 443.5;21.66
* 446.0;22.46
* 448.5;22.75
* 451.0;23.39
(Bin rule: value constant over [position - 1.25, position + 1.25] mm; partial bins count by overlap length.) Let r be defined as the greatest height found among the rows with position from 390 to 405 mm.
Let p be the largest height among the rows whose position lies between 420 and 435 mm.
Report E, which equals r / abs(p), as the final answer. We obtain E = 1.00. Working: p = 21.58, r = 21.49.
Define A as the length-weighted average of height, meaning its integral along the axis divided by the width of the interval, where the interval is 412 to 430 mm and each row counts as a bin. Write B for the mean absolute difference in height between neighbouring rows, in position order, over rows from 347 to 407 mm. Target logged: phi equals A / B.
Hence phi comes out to 20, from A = 15.5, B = 0.8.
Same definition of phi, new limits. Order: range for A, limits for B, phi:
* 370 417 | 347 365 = 56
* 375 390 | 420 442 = 13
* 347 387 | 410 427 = 7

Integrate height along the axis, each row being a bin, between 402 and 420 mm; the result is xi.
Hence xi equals 263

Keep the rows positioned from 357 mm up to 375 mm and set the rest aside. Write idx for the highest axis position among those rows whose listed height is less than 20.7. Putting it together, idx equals 373.5 mm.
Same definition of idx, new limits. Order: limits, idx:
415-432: 428.5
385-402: 401.0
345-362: 361.0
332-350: 348.5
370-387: 373.5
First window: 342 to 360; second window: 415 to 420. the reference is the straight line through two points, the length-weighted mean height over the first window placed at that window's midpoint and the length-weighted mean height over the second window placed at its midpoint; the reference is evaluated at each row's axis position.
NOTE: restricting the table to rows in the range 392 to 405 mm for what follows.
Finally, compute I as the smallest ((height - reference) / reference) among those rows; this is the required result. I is -0.18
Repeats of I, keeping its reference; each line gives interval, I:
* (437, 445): 0.30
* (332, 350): 0.01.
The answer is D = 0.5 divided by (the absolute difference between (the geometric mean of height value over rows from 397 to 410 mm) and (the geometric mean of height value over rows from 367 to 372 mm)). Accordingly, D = 0.09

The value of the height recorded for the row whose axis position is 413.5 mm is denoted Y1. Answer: 16.36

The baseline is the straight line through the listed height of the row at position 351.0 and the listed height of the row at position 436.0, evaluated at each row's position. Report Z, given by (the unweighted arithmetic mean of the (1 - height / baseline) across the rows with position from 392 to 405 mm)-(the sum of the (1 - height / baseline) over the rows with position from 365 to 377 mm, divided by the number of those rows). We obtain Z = 0.11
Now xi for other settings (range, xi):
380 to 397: 364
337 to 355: 353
